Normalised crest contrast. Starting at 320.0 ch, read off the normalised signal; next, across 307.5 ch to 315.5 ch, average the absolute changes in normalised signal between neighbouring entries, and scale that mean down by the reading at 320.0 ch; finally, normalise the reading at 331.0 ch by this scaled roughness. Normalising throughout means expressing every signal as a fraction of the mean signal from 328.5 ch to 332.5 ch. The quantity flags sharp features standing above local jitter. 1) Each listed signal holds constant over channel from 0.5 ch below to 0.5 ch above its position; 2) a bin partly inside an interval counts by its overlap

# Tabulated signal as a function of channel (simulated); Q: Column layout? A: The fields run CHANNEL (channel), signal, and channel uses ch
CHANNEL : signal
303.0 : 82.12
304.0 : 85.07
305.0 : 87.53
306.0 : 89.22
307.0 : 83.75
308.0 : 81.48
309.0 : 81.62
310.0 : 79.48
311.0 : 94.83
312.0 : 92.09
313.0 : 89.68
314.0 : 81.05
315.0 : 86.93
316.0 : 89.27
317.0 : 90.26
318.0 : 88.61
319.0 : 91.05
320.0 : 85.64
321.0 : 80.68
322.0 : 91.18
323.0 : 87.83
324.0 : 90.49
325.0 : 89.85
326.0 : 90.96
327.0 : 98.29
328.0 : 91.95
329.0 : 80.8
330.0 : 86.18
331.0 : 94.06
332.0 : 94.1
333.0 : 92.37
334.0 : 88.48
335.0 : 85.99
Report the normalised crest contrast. 17.0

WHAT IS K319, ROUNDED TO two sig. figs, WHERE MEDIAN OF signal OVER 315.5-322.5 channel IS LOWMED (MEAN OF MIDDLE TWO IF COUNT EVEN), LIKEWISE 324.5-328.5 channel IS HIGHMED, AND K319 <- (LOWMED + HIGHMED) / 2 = 90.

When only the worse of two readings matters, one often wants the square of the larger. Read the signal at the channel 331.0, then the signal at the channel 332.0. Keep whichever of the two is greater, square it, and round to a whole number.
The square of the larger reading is 8855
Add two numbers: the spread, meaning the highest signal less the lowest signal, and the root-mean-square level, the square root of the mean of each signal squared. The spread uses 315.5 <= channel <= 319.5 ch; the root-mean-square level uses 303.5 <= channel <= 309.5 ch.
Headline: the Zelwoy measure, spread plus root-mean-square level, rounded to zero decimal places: 87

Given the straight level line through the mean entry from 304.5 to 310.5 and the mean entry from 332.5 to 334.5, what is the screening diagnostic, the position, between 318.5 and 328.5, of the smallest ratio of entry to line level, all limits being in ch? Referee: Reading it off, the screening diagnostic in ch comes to 321.0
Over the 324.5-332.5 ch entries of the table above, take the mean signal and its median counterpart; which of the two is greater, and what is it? 91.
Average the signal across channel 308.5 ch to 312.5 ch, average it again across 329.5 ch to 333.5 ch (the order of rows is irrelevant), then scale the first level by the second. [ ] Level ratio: 0.95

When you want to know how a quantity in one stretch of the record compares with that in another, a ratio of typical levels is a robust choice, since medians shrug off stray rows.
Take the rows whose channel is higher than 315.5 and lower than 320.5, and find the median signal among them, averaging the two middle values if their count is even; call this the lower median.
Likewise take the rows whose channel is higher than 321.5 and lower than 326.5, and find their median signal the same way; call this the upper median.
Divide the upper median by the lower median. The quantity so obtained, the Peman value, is 1.014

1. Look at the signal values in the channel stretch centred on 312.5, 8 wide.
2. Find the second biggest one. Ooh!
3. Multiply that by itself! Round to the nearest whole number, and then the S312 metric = 8481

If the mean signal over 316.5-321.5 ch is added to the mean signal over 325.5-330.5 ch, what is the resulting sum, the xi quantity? 177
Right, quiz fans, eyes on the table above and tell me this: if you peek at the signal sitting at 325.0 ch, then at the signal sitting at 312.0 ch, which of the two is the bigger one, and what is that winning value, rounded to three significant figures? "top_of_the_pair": 92.1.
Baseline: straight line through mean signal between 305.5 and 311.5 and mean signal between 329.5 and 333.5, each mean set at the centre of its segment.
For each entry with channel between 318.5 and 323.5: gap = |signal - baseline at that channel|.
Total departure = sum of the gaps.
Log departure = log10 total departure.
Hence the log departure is 1.2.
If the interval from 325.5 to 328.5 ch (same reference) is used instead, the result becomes 1.0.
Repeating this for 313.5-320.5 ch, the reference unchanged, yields 1.2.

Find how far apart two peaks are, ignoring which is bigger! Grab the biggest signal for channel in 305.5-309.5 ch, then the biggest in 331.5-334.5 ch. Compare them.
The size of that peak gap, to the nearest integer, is 5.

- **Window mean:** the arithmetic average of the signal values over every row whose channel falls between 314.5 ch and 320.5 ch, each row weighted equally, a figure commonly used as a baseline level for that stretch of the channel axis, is 89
